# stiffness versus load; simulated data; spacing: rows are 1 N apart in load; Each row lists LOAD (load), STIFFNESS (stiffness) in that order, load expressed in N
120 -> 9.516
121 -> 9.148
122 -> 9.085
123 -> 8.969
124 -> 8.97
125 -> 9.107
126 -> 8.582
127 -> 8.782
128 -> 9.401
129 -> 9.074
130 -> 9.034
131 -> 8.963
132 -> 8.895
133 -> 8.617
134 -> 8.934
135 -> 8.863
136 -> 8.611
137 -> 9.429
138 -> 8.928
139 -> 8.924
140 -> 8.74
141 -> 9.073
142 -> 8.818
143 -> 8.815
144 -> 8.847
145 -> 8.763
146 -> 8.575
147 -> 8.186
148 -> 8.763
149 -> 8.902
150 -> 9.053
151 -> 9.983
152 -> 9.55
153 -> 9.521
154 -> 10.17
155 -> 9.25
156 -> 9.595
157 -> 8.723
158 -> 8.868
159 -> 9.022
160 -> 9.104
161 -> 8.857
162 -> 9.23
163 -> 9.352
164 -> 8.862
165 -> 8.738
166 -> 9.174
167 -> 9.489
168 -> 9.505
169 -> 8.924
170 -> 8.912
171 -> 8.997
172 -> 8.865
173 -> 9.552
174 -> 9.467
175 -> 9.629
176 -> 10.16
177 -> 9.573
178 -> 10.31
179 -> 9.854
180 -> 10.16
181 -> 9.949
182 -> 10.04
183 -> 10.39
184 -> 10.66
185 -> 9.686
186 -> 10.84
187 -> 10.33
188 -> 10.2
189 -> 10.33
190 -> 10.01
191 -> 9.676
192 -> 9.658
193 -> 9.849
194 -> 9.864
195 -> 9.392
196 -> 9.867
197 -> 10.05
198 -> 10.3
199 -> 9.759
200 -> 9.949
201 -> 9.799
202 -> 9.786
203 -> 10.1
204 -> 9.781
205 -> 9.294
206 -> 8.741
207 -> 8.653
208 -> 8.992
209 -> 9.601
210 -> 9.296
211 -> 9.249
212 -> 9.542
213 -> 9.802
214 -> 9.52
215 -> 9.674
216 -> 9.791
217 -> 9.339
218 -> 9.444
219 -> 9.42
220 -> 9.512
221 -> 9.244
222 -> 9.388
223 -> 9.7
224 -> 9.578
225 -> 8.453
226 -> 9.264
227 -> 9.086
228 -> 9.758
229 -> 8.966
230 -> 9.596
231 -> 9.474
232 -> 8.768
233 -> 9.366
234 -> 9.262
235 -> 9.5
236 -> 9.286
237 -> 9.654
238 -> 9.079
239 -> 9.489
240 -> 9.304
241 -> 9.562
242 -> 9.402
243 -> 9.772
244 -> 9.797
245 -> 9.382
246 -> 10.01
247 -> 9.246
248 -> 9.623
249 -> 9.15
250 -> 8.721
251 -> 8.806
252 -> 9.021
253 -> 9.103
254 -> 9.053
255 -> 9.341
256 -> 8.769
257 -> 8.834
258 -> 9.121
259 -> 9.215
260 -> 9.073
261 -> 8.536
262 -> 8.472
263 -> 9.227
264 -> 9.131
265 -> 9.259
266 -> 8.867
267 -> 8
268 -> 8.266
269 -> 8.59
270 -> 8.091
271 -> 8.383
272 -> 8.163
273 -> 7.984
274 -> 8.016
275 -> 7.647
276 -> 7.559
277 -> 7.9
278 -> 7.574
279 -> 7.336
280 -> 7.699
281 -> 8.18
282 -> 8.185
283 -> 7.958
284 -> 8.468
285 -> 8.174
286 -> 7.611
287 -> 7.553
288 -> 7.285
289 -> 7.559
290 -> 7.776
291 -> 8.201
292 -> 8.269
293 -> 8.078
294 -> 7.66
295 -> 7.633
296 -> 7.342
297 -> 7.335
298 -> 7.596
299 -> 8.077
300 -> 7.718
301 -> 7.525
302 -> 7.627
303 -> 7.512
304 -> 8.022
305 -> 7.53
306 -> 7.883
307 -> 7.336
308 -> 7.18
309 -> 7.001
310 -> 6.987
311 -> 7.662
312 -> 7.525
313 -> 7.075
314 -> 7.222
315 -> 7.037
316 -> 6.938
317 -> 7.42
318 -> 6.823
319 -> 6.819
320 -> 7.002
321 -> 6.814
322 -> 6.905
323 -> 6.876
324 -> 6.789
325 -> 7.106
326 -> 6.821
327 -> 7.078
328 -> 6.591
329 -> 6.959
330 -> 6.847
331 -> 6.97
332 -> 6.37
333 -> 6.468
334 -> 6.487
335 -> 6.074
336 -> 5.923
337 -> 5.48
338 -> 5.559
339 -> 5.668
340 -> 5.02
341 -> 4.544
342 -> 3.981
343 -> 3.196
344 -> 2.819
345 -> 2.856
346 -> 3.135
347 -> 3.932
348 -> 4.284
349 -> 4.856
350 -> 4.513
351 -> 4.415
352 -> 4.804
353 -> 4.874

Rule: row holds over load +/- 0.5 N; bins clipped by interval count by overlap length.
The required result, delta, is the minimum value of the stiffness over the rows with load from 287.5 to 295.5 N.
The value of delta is 7.285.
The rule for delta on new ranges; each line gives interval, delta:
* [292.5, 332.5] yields 6.37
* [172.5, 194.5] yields 9.467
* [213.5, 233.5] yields 8.453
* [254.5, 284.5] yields 7.336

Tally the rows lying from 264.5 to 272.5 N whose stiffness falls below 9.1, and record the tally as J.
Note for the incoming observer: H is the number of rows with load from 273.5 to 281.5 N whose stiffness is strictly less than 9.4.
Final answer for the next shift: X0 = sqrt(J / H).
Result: 0.94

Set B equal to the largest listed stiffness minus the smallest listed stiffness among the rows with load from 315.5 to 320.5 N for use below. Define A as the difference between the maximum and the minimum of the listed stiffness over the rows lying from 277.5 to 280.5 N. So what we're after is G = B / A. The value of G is 1.66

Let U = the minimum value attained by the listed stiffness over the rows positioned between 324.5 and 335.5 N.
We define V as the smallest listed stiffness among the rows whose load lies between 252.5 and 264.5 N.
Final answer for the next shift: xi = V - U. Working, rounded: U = 6.074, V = 8.472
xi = 2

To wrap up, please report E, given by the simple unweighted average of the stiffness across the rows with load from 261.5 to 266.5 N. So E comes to 9.0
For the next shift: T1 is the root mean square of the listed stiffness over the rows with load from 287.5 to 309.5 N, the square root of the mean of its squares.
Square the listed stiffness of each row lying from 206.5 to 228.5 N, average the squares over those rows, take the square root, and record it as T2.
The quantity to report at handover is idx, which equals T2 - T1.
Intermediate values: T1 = 8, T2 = 9.38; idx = 1.7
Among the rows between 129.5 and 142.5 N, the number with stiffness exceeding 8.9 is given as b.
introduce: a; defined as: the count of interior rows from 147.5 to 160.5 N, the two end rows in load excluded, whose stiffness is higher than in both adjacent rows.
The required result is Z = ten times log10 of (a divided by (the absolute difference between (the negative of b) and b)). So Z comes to -6.7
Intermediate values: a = 3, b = 7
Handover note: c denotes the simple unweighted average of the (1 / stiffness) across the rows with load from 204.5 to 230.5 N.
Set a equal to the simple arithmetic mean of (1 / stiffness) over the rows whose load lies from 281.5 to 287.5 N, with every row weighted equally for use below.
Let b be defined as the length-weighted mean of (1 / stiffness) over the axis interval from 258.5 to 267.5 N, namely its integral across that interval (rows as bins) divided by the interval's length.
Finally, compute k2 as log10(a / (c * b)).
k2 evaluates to 1.01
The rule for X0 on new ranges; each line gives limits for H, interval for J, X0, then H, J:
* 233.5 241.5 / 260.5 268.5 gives 1.12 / 4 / 5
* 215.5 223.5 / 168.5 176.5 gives 1.15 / 3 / 4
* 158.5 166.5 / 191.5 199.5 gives 0.00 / 8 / 0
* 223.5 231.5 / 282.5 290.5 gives 1.41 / 4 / 8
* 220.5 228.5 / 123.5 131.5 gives 1.10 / 5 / 6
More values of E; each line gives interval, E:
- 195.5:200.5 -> 10.0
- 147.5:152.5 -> 9.3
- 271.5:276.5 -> 7.9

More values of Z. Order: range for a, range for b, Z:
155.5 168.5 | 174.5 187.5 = -11.1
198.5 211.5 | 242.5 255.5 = -8.7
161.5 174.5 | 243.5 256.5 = -7.0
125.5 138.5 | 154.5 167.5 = -7.3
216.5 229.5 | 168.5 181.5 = -6.8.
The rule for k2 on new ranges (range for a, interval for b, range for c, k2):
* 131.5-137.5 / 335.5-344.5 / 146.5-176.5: 0.66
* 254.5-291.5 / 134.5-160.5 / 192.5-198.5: 1.03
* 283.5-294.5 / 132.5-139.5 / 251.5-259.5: 1.01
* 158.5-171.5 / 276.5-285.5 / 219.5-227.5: 0.91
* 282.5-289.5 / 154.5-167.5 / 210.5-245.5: 1.04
